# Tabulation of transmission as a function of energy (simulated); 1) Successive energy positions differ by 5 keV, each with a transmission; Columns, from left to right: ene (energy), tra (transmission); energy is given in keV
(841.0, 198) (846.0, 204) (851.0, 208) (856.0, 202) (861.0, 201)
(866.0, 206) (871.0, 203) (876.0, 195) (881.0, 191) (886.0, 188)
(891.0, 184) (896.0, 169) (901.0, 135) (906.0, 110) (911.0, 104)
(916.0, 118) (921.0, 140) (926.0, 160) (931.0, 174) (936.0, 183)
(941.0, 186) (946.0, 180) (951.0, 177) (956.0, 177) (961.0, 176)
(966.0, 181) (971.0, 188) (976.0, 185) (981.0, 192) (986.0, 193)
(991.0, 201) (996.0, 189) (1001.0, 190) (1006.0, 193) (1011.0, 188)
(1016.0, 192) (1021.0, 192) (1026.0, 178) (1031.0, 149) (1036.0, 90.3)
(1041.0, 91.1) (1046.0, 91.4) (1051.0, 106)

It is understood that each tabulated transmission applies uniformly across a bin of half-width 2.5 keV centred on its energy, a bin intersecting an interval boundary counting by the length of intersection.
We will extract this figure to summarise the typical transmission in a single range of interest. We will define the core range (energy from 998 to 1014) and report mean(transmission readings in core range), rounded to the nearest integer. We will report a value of 190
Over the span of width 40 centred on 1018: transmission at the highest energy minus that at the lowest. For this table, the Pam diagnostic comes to -100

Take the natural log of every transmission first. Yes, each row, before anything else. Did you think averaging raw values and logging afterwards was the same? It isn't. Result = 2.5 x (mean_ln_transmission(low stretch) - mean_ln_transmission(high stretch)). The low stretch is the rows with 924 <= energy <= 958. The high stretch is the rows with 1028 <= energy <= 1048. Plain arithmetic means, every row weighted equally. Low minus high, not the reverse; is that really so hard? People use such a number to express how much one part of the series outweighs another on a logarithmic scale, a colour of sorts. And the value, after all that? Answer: 1.3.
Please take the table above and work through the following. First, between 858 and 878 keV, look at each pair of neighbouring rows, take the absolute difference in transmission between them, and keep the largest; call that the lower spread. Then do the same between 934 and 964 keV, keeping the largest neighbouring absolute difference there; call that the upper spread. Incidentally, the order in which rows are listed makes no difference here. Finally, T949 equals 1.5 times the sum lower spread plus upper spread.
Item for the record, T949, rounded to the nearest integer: 21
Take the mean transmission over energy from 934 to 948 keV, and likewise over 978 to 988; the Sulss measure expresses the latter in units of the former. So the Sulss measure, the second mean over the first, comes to 1.05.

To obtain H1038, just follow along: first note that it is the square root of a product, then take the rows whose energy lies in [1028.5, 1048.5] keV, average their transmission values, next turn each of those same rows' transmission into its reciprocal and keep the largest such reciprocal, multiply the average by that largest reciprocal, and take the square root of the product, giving 1.08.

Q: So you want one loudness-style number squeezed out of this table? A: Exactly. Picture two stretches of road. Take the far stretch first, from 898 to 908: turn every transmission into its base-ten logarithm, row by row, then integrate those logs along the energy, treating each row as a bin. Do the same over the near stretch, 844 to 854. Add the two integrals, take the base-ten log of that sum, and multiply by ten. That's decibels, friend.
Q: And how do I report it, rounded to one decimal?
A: 16.4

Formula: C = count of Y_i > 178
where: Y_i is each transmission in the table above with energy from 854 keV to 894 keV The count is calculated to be 8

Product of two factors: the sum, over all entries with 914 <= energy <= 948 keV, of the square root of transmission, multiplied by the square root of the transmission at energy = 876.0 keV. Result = 1244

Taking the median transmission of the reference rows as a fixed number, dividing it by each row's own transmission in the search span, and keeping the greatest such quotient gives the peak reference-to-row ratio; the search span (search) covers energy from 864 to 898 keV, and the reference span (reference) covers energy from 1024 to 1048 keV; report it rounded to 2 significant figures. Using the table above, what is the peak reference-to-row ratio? 0.54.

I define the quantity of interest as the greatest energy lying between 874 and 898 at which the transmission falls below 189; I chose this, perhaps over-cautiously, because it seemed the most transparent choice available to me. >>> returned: 896.0 keV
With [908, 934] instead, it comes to 931.0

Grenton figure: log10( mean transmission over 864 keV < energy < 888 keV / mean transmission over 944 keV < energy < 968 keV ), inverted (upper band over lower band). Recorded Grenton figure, -0.043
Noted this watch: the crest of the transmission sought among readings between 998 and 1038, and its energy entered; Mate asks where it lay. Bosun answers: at 1006.0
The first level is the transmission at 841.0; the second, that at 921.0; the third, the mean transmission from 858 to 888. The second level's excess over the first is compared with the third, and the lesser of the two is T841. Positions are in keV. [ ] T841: -58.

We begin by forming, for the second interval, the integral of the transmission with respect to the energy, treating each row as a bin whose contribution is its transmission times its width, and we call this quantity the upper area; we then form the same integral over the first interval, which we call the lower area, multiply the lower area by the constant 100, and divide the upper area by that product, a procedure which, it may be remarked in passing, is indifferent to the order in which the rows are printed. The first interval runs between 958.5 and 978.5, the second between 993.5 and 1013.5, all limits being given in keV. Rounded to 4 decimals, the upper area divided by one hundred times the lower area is 0.0104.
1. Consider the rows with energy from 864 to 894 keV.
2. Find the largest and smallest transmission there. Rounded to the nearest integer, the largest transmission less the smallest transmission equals 22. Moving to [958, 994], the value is 25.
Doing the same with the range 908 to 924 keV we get 36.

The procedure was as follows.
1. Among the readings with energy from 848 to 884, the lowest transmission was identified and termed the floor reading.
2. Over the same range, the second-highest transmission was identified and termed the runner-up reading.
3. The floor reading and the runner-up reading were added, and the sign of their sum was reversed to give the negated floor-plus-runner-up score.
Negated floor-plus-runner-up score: -397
